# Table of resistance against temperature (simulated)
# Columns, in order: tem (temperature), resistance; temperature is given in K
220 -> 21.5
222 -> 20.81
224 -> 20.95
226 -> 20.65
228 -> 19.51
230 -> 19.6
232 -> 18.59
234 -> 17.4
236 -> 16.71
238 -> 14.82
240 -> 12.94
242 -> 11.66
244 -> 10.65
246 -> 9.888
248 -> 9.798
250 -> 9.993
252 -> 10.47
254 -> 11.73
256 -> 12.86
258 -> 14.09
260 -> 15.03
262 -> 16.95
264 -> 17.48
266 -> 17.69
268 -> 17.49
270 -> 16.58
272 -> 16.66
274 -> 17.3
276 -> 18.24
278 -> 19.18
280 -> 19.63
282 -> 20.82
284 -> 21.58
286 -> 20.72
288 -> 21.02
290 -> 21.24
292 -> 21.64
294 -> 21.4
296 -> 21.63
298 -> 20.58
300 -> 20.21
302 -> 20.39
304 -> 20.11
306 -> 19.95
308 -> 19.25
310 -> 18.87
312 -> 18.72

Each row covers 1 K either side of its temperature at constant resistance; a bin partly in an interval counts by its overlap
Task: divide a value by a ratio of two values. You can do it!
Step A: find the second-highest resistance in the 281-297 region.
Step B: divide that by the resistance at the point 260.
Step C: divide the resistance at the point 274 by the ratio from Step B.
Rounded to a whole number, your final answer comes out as 12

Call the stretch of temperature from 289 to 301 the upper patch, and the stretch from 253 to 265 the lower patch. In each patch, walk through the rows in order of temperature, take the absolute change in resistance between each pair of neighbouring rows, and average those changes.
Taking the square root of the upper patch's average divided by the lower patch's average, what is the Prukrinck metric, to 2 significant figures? 0.63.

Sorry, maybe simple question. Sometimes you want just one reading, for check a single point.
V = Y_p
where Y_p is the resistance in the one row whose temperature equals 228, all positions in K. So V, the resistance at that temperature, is 19.51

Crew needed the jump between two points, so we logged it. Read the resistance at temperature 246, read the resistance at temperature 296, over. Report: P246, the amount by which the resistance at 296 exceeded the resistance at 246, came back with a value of 12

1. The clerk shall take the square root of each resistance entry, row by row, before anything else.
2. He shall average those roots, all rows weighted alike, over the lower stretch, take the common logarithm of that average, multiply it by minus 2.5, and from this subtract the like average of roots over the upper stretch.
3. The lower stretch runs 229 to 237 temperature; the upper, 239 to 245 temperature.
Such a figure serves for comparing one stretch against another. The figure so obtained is -5.0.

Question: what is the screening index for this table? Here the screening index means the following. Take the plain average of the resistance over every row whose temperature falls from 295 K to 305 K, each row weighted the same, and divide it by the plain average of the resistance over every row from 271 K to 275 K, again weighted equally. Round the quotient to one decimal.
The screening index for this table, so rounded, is 1.2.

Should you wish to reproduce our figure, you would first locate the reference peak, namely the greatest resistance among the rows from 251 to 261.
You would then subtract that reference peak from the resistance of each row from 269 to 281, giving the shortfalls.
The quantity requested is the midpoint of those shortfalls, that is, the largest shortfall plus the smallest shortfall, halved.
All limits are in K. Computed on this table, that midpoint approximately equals 3.1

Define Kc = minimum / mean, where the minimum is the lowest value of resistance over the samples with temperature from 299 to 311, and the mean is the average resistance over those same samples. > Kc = 0.953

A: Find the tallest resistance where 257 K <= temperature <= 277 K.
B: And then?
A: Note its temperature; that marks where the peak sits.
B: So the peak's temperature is 276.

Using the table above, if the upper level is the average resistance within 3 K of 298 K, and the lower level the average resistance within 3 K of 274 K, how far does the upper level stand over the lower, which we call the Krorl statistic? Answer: 3.4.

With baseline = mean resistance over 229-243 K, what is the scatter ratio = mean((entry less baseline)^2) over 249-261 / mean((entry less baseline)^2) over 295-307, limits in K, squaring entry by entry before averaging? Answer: 0.79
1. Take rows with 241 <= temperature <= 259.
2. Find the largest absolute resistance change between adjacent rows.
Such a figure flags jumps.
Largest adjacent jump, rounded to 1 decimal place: 1.3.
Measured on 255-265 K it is 1.9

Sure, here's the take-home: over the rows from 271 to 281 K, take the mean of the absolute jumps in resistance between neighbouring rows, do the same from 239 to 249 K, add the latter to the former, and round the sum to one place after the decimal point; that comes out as 1.5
